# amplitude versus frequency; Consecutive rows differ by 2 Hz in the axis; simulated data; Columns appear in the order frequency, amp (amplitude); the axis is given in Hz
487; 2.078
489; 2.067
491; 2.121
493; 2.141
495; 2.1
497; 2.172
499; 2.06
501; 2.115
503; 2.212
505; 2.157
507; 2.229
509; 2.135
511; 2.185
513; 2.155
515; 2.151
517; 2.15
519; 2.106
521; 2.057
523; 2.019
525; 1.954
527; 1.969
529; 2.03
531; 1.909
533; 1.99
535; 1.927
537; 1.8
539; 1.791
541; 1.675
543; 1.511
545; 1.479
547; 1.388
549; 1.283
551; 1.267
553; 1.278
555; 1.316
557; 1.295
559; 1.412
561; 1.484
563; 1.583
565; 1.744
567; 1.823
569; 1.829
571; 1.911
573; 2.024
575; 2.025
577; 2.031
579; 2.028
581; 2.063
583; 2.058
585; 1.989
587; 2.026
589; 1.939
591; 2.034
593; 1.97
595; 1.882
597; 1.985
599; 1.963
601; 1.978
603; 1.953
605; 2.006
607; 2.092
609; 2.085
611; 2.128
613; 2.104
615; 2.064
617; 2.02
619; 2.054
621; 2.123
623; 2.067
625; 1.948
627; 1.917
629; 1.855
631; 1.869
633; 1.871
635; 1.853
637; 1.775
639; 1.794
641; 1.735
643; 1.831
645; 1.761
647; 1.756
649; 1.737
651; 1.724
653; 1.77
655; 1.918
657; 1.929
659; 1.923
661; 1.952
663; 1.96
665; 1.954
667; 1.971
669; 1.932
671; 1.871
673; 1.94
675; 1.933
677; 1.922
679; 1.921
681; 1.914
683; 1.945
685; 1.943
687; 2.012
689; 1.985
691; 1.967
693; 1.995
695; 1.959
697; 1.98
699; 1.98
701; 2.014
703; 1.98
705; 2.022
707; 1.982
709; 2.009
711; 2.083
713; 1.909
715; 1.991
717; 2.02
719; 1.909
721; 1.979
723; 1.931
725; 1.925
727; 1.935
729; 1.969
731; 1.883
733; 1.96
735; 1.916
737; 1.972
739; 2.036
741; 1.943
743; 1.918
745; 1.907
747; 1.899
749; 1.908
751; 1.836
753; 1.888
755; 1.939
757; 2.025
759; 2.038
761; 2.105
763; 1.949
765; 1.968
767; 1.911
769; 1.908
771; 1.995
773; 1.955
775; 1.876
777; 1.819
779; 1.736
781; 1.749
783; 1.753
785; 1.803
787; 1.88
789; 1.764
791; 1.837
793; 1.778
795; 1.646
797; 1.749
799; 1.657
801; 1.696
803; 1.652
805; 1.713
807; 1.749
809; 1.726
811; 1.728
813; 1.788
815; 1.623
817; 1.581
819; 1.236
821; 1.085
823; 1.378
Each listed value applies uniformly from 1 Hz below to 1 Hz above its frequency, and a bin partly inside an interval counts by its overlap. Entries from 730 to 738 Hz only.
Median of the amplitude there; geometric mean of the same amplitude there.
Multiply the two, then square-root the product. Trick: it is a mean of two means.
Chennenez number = 1.94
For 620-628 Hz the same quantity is 2.01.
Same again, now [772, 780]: 1.85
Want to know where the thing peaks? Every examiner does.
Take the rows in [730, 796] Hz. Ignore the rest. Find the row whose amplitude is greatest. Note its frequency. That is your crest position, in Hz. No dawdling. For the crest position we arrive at 761 Hz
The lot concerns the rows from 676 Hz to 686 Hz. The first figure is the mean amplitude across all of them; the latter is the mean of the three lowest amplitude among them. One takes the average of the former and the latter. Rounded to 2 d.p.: 1.92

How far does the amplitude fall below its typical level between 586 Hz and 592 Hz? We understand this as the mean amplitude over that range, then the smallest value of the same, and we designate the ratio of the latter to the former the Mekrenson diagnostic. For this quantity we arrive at 0.970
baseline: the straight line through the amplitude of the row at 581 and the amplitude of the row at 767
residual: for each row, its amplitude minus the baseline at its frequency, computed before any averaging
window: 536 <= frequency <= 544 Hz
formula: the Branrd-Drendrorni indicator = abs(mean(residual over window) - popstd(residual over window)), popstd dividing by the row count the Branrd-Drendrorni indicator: 0.52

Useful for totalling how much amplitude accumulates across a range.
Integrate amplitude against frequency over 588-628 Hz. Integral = 81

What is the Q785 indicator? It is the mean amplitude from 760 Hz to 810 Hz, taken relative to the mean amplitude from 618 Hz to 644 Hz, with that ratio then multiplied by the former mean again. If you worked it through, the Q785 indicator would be 1.73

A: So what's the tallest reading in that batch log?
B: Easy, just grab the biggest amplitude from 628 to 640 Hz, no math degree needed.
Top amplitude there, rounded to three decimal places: 1.871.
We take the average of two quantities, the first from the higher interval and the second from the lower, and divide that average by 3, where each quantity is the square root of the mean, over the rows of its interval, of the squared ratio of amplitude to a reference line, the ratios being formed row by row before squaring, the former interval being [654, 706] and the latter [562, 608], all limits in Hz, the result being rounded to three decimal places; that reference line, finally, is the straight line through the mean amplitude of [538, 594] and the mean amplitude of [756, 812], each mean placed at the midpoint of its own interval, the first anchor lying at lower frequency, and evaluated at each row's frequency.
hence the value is 0.372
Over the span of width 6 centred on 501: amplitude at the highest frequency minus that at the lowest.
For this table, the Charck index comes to 0.2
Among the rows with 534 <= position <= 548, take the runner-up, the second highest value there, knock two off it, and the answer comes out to -0.20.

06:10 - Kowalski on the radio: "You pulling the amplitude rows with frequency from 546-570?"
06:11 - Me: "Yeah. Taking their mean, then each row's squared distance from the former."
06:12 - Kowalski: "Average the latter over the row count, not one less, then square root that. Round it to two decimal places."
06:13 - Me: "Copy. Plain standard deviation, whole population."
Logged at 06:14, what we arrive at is 0.21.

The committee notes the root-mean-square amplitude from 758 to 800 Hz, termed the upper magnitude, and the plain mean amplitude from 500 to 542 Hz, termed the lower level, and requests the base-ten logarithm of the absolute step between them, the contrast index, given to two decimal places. -0.75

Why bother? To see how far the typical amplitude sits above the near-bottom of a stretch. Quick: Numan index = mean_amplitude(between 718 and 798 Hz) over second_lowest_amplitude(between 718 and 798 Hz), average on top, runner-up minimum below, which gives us 1.09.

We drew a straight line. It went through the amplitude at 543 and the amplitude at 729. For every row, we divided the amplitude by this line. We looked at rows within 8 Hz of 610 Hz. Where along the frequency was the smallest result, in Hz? 603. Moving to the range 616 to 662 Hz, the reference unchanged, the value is 651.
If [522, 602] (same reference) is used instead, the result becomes 551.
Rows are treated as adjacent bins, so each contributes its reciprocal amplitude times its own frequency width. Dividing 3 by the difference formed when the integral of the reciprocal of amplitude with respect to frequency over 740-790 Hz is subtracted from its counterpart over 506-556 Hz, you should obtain 1.6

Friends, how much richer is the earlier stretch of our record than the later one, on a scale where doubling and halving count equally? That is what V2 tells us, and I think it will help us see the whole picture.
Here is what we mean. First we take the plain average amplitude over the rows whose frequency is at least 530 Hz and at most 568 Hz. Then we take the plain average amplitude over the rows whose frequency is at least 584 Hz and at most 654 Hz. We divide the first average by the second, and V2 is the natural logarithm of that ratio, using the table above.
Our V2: -0.20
